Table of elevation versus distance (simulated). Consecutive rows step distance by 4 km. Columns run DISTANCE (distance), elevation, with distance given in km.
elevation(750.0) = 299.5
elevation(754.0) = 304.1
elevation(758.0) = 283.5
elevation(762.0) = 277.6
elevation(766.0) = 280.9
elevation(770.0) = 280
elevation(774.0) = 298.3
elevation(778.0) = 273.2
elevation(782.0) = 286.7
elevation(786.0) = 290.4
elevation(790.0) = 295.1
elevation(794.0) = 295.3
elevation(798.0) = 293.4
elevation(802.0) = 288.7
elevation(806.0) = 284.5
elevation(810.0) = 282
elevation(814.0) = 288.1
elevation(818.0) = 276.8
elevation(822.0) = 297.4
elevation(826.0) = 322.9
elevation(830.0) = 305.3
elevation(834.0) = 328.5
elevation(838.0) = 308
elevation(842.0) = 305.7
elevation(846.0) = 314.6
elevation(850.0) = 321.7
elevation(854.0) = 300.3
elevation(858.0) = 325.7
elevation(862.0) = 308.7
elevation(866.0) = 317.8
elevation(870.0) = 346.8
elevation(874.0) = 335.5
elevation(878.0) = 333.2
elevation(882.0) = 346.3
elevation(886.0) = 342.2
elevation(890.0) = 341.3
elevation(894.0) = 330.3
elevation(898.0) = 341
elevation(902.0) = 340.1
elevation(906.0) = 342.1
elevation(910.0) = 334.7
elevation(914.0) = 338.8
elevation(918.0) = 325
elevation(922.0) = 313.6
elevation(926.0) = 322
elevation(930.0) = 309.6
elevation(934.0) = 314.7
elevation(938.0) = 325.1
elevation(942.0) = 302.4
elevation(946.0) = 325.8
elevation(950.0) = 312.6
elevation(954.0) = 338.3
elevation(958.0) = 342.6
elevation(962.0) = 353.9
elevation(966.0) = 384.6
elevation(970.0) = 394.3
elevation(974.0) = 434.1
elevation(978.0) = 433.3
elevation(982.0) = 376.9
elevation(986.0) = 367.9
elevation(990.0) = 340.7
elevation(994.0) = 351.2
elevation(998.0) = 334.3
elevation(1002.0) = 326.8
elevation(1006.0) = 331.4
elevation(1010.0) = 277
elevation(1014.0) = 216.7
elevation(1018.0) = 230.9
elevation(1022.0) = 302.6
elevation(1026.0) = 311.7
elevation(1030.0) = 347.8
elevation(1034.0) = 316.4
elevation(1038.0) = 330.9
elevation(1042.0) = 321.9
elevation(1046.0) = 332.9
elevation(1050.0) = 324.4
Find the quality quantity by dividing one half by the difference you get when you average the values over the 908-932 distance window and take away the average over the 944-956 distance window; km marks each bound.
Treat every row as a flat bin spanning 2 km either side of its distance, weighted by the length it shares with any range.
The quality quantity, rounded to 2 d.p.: -0.31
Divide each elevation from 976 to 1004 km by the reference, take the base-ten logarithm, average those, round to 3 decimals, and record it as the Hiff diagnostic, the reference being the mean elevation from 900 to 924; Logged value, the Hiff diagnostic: 0.035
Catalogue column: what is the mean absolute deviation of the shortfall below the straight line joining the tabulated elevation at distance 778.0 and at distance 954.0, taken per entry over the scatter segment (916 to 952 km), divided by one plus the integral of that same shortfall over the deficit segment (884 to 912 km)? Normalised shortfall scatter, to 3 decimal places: -0.013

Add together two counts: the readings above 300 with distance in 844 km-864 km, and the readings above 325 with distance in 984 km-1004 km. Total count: 10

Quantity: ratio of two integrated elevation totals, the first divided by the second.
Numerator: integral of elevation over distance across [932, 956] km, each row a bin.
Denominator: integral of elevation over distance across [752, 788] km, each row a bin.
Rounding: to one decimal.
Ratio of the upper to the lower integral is 0.7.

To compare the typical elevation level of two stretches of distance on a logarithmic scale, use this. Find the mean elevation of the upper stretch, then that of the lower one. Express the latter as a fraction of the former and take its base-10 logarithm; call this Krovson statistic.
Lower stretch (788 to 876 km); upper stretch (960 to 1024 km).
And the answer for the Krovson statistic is -0.046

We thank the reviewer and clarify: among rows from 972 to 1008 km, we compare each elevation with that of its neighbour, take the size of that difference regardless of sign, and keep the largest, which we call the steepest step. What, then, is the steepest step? 56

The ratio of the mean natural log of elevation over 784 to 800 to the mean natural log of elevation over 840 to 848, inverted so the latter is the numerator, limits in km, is 1.01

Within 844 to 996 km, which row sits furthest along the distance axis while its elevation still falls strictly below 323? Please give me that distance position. 950.0 km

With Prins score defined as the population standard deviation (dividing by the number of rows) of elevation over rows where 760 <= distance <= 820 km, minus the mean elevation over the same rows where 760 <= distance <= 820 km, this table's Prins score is -279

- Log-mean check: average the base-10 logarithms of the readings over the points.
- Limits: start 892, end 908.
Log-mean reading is 2.529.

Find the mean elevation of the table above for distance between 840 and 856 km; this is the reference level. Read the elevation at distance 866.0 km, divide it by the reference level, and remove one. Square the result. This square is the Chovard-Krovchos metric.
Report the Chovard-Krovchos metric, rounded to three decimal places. 0.001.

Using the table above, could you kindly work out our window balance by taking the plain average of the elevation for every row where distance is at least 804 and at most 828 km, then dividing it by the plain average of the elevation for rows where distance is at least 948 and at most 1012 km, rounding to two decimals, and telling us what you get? 0.82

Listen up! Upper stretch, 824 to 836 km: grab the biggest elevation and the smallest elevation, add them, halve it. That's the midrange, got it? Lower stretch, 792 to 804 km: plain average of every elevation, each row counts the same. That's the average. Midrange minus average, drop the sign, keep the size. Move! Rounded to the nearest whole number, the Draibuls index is 24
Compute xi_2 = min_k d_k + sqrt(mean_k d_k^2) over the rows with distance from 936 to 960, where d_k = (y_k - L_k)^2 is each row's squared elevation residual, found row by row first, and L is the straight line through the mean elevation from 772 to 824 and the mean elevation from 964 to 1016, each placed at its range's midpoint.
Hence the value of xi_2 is 533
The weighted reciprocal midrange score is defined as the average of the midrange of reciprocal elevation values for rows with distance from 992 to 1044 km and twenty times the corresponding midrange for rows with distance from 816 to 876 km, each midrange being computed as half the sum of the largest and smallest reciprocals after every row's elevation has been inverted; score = 0.0343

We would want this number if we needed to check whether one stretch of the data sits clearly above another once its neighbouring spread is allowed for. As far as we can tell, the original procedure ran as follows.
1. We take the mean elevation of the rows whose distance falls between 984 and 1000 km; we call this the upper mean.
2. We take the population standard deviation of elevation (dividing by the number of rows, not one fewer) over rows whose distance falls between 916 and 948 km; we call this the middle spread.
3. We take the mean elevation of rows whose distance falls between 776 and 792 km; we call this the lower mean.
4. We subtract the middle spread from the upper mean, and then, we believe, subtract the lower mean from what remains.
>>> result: 54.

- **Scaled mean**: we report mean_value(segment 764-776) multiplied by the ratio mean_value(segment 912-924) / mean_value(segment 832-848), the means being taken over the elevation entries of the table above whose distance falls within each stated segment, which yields 297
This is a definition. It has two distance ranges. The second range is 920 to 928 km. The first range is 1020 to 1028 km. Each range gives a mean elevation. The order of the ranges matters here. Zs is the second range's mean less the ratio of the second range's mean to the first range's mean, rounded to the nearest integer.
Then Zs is 317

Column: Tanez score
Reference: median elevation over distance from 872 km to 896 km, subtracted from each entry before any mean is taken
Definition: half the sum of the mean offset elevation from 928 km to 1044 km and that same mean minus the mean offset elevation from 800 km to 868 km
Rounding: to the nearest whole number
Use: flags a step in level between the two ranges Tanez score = 12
